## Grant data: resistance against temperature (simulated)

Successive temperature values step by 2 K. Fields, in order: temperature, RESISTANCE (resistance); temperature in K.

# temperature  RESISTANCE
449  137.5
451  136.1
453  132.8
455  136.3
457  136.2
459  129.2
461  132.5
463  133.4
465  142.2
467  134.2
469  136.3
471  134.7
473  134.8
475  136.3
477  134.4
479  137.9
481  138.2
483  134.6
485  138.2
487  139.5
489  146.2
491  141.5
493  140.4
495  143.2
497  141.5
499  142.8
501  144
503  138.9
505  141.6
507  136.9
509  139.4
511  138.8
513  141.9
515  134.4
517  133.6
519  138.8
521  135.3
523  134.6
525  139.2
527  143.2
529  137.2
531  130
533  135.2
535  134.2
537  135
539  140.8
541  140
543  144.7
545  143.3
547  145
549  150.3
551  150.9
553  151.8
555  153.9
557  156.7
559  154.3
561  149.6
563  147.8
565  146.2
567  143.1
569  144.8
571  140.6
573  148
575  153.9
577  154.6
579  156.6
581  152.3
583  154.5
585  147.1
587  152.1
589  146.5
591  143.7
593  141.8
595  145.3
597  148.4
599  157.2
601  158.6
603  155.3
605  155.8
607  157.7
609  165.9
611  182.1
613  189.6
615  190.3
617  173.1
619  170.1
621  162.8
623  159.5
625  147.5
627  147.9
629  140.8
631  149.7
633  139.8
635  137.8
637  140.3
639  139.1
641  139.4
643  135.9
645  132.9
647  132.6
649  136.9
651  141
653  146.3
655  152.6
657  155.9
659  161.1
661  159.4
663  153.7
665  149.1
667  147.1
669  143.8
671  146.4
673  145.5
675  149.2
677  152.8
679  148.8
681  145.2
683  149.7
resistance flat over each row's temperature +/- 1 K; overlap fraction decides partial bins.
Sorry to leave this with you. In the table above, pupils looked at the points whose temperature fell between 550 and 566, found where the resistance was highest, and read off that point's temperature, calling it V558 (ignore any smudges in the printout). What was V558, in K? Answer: 557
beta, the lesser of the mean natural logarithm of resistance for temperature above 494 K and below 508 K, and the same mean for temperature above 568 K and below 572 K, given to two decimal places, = 4.95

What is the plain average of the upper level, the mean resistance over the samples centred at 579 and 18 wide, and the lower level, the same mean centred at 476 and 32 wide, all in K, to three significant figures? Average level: 144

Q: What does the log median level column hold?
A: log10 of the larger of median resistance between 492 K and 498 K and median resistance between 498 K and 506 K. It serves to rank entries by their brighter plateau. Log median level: 2.15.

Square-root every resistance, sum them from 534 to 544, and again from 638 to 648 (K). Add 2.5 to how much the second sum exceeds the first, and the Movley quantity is 1.9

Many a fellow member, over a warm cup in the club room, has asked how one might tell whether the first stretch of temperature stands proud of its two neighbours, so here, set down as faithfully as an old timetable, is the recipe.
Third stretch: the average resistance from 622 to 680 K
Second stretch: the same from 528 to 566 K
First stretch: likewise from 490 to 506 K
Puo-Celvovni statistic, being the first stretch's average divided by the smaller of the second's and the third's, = 0.98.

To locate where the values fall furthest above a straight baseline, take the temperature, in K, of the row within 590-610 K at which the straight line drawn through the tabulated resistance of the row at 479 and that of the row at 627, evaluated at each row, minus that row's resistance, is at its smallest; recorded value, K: 609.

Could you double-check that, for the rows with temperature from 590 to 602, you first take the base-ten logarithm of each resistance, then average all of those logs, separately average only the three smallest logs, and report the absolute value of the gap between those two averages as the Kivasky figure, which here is 0.0161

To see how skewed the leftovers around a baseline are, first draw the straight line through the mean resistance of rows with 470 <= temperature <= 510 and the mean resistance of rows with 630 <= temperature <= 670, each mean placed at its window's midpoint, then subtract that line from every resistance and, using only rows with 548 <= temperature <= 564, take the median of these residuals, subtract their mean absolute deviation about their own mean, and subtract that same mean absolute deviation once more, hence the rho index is 5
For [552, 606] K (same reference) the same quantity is 0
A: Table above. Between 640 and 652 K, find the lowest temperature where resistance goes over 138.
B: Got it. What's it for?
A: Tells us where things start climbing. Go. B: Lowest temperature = 641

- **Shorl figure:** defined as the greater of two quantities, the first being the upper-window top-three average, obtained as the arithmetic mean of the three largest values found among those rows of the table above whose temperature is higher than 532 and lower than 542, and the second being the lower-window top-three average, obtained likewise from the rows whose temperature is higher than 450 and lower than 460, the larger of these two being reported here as 139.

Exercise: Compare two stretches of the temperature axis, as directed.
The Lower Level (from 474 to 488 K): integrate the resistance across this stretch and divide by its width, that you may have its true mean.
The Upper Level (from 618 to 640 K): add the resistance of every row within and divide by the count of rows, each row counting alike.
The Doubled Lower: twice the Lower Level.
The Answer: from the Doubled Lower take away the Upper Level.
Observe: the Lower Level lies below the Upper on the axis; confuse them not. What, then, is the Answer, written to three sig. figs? 125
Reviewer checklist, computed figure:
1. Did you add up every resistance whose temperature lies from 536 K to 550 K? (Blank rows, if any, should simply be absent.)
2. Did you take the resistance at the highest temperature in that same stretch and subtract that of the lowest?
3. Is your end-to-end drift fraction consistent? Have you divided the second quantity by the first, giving 0.015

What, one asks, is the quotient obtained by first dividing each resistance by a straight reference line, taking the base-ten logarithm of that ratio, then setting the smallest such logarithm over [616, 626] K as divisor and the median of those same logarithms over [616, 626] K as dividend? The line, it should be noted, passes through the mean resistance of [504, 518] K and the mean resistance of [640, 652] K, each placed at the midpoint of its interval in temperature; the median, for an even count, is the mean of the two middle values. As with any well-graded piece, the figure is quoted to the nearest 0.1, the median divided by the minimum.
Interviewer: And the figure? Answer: 2.3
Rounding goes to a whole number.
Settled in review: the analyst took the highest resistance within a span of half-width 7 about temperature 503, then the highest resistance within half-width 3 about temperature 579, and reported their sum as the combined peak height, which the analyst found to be 301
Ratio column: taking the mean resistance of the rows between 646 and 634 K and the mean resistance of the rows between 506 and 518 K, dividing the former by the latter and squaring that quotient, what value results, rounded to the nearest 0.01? 1.00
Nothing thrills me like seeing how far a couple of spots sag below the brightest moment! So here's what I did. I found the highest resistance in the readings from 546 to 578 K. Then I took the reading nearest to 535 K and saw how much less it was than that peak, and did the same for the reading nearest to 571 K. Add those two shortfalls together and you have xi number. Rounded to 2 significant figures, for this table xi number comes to 39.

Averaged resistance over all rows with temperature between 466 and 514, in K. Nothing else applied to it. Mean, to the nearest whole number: 139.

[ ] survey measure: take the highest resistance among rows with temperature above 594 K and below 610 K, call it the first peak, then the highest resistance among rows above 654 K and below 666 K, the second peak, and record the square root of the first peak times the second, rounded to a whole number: 163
